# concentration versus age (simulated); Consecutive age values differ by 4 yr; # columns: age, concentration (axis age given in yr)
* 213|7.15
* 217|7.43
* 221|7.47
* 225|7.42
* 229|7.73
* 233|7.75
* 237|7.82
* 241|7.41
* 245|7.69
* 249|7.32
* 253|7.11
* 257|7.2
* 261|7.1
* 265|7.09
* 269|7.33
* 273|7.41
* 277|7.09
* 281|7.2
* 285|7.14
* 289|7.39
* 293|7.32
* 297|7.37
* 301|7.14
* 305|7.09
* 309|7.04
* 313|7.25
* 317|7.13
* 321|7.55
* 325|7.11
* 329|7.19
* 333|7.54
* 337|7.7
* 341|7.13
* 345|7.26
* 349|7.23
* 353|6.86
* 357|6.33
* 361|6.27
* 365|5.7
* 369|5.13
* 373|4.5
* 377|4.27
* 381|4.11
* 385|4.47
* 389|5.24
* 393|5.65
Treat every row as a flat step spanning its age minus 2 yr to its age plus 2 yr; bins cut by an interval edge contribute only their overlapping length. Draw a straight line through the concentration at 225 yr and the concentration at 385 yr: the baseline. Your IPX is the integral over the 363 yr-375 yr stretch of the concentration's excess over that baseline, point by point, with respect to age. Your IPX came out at 4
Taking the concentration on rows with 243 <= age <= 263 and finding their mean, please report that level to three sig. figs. 7.28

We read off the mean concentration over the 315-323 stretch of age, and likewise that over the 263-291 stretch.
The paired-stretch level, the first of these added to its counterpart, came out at 14.6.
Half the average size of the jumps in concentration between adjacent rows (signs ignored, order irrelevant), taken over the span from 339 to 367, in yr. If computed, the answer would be 0.14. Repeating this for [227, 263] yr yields 0.10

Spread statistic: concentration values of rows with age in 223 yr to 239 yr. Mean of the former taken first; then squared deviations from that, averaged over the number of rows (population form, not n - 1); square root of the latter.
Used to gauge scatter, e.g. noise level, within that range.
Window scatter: 0.15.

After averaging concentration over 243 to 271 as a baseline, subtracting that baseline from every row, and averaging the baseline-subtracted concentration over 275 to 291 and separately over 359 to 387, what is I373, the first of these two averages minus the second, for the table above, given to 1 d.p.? 2.3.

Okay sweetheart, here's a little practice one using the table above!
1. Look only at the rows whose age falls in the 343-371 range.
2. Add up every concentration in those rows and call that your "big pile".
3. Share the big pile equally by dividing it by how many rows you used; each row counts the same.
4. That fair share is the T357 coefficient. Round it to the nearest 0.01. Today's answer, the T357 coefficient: 6.40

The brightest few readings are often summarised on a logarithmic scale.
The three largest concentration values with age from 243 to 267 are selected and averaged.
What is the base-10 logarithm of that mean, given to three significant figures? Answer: 0.869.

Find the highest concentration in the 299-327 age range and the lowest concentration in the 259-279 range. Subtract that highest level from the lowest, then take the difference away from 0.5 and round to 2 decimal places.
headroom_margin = 0.96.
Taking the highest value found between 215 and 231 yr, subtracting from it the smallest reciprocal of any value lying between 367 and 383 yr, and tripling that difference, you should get 22.6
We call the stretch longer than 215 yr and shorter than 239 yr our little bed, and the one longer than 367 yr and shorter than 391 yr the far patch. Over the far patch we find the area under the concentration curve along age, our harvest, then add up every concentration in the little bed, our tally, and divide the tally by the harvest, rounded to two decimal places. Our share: 0.41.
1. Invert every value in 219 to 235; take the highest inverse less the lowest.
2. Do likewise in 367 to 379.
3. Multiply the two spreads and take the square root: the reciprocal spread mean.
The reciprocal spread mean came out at 0.0150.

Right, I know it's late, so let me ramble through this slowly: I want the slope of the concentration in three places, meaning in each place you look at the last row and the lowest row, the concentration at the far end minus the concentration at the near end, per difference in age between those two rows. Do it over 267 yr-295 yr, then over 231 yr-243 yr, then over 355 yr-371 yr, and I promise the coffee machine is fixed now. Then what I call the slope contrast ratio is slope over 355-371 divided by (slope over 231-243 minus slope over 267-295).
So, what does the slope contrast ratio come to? 2.4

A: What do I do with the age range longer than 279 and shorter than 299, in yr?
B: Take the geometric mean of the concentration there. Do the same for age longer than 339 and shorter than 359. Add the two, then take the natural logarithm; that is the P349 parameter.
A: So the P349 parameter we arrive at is 2.66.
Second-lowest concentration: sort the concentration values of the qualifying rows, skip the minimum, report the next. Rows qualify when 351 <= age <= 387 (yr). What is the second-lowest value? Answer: 4.27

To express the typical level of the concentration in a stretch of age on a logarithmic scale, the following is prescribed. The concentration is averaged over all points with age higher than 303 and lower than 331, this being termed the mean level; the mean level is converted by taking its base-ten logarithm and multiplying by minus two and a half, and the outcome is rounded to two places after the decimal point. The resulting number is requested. -2.14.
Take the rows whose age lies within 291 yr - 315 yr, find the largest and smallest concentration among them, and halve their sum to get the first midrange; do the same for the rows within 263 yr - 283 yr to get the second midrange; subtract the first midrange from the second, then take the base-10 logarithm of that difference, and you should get -1.3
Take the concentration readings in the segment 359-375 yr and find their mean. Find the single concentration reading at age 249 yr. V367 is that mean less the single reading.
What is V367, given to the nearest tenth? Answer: -1.9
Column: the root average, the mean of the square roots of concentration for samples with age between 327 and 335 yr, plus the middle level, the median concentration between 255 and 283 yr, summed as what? 9.91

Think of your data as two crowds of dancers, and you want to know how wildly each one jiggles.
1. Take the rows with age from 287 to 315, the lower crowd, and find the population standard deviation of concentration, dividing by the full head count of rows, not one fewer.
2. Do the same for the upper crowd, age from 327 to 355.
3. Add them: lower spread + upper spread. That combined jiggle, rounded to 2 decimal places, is 0.38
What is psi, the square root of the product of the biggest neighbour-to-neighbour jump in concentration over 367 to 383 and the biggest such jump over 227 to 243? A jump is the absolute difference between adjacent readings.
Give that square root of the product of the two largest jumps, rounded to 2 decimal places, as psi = 0.51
